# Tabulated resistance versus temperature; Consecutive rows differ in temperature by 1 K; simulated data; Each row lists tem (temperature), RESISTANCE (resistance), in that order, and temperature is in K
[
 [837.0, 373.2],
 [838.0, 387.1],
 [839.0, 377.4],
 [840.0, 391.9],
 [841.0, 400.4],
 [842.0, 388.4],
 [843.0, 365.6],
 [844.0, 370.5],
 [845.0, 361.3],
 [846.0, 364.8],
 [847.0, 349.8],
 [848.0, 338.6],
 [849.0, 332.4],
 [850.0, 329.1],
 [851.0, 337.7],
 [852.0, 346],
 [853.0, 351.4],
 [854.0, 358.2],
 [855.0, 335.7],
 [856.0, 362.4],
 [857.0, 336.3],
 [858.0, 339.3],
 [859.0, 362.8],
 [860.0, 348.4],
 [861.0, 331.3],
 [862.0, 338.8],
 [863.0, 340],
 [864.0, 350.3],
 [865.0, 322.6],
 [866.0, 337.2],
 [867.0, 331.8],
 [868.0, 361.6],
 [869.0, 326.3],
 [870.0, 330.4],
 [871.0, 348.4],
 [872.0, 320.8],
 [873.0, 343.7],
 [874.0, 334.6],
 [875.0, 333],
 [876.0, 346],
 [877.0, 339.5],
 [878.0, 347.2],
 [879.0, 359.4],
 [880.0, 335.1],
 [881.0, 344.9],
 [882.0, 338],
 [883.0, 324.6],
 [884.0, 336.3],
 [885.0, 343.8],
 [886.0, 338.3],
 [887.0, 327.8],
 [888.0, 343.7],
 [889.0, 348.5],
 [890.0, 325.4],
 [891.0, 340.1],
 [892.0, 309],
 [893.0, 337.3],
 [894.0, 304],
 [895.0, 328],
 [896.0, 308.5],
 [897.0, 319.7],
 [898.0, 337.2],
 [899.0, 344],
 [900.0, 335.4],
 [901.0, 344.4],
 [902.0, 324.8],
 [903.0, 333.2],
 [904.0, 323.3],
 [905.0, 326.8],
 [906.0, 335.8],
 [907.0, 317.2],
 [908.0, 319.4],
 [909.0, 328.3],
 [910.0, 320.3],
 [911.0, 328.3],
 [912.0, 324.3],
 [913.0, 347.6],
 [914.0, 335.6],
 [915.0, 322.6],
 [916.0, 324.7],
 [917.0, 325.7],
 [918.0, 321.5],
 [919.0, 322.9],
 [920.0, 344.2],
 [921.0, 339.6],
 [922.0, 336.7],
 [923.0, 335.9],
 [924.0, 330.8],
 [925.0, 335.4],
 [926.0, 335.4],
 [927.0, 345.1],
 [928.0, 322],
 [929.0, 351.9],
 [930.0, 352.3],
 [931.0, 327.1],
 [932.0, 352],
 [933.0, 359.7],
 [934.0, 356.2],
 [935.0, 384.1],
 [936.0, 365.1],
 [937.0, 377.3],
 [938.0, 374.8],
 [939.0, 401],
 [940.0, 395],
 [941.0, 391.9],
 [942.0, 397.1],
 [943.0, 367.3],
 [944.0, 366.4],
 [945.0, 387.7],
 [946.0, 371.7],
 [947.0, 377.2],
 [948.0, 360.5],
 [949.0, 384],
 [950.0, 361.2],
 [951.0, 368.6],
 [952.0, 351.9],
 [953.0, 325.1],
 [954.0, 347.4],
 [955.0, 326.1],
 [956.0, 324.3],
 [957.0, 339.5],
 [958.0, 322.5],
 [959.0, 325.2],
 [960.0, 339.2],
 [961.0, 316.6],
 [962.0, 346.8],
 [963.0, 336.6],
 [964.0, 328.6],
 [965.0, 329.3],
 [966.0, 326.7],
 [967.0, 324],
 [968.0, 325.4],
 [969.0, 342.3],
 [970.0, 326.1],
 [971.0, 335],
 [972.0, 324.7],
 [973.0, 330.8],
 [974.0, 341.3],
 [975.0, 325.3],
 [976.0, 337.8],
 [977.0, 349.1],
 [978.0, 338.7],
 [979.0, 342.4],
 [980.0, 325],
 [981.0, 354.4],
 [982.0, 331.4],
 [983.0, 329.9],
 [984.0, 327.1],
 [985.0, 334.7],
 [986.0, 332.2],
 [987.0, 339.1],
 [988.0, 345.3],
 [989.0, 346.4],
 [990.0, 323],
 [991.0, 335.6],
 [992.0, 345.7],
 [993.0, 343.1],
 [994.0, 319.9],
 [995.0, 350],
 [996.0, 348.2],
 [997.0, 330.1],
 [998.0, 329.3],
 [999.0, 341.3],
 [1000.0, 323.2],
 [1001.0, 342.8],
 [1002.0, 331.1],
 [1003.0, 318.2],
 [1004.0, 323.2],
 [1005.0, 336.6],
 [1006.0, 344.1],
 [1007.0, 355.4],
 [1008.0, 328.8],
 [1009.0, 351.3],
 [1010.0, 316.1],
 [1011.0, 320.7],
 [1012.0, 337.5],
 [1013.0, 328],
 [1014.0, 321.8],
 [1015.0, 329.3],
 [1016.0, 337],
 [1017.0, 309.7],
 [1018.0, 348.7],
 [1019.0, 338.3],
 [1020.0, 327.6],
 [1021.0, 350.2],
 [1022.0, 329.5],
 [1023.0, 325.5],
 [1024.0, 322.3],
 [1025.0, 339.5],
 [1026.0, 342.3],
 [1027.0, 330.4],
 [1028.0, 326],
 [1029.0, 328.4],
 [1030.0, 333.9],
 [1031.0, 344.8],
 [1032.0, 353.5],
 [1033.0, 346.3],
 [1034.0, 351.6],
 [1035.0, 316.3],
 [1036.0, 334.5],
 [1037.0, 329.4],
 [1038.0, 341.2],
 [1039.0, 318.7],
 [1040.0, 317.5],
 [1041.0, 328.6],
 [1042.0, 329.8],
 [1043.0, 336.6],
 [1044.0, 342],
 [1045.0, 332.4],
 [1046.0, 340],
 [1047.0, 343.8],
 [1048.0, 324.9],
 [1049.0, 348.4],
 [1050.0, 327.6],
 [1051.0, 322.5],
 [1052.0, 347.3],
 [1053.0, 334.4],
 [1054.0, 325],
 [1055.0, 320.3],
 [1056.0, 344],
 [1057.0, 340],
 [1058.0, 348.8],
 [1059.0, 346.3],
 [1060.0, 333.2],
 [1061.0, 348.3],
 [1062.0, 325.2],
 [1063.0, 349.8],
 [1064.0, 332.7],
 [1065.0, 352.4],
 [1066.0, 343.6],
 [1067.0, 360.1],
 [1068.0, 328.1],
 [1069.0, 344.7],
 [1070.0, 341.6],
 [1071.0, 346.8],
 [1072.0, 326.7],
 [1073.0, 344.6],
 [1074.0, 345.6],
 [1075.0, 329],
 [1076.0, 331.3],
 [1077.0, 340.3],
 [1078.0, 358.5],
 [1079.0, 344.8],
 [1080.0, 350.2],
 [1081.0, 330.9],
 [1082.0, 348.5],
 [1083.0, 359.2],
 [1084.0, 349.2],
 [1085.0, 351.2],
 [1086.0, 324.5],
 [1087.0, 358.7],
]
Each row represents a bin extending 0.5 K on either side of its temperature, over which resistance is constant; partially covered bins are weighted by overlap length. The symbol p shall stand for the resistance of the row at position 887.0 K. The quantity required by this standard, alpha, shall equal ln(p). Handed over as 5.79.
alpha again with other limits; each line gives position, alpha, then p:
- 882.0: 5.82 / 338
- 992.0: 5.85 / 345.7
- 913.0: 5.85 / 347.6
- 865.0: 5.78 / 322.6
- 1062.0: 5.78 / 325.2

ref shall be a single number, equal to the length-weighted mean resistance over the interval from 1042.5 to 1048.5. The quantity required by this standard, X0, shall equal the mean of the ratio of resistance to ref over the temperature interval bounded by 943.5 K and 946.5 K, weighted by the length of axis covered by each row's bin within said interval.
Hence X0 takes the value 1.11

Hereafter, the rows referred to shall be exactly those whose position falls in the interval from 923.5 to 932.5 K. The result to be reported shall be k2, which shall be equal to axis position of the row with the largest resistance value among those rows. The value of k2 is 930.0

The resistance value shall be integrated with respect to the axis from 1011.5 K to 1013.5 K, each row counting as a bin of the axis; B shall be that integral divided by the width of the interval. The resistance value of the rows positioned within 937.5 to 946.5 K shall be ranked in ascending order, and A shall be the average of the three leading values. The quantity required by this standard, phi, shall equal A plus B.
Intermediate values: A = 368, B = 333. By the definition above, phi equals 701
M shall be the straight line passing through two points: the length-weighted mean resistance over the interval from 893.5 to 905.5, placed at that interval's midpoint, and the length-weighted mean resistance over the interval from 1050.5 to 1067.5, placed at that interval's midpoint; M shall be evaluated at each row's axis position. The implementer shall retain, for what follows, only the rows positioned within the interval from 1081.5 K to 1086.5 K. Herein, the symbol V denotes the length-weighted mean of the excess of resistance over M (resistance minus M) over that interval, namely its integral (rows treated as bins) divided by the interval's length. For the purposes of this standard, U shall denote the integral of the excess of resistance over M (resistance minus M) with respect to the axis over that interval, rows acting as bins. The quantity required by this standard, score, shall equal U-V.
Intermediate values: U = 25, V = 5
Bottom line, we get 20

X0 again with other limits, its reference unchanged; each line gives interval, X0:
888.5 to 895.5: 0.97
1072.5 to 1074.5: 1.03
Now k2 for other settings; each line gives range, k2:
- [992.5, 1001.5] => 995.0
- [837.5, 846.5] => 841.0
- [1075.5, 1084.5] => 1083.0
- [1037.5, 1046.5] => 1044.0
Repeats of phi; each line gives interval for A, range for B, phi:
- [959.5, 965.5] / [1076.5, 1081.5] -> 670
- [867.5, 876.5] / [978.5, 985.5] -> 661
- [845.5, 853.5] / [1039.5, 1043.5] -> 661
